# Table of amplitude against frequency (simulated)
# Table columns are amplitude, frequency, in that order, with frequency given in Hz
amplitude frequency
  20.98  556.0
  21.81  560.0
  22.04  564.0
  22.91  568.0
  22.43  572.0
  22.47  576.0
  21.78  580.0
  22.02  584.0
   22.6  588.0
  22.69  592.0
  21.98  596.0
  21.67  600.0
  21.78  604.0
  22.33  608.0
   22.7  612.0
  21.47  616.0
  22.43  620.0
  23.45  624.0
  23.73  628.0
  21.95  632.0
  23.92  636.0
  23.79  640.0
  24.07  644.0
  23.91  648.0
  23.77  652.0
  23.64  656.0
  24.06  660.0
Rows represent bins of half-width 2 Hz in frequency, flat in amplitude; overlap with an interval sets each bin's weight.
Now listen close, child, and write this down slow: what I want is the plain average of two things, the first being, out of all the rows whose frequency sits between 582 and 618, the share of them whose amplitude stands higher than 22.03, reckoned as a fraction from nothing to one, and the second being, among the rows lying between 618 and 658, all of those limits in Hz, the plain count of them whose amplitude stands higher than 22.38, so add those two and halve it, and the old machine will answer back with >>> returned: 4.72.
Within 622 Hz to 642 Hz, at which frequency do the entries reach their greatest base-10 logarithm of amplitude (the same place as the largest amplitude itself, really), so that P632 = 636.0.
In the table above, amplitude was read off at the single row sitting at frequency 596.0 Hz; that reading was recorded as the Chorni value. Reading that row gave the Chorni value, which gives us 21.98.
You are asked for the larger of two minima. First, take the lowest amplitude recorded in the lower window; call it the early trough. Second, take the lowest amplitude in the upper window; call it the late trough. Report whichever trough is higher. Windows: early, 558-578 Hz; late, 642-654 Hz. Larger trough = 23.77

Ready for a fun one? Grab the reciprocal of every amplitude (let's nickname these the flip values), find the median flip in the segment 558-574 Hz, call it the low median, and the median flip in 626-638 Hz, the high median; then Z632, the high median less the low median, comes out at -0.0028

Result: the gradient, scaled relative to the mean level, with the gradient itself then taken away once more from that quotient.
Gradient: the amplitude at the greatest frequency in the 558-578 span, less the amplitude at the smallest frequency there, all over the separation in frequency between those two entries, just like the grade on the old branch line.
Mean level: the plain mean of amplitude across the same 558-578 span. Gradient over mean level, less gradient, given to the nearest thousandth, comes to -0.039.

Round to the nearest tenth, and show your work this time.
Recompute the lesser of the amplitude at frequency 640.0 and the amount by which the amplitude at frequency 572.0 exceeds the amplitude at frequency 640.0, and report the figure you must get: -1.4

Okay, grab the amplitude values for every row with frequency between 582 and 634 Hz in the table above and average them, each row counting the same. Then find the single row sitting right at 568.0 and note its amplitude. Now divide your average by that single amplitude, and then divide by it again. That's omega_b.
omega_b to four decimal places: 0.0426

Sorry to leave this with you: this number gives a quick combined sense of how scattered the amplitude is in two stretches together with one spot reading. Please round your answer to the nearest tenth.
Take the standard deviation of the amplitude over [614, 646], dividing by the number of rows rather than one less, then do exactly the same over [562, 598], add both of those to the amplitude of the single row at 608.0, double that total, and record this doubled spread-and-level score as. 47.3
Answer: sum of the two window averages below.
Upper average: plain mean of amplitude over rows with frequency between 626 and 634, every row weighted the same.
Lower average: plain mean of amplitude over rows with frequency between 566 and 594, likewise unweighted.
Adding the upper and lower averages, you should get 45.3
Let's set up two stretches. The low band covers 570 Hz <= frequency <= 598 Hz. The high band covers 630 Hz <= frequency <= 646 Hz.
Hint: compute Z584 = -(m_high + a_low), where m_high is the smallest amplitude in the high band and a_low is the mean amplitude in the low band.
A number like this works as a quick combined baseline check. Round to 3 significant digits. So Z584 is -44.2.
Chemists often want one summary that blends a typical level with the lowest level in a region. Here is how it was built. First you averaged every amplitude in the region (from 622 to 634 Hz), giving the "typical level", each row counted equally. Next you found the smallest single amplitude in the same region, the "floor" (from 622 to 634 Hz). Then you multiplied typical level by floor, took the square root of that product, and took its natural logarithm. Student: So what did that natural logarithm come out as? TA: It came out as 3.113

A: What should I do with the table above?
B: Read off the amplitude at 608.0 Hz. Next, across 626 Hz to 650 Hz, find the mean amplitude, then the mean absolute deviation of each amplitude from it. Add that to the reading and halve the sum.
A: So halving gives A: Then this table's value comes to 11.4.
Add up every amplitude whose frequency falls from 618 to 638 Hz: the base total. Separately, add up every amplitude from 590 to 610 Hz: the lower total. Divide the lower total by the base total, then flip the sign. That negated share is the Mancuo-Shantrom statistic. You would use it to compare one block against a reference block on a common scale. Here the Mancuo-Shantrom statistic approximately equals -0.96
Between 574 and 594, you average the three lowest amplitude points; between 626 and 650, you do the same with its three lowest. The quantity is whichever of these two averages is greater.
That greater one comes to 23.2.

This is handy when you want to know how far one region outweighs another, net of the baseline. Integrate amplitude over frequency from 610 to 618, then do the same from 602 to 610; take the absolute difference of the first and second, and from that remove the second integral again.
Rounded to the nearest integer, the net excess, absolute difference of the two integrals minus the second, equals -176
